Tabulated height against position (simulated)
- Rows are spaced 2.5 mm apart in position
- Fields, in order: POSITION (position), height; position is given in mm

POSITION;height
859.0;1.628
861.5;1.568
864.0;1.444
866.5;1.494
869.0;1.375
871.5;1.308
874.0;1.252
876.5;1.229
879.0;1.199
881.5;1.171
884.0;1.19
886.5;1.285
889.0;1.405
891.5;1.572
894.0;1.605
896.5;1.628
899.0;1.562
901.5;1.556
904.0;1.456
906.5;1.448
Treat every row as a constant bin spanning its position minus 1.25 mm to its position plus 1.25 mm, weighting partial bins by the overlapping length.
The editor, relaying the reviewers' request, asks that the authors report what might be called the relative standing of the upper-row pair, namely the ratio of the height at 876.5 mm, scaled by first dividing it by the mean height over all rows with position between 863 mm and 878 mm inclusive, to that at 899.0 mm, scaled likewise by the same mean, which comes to 0.79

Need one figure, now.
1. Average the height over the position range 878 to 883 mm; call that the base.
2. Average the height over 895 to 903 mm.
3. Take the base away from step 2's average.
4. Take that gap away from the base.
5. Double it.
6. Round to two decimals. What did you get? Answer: 1.58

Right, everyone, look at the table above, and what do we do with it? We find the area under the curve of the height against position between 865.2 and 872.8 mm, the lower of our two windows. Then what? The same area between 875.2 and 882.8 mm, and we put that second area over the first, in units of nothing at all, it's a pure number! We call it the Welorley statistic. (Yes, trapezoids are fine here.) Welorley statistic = 0.86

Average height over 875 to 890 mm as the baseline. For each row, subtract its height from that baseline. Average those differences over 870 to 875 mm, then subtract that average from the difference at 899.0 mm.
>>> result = -0.28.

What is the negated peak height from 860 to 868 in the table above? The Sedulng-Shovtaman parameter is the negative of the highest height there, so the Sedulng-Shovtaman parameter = -1.57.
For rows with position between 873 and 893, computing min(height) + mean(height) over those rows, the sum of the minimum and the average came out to 2.46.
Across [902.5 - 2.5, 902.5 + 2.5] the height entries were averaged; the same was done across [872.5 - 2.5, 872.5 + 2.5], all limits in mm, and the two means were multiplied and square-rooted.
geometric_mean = 1.39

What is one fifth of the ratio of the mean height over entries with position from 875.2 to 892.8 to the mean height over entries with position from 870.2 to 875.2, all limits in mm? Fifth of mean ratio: 0.20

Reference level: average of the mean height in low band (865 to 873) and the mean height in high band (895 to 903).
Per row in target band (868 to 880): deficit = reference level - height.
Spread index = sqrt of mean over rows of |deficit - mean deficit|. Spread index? 0.23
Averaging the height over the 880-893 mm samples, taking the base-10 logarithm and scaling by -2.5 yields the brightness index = -0.31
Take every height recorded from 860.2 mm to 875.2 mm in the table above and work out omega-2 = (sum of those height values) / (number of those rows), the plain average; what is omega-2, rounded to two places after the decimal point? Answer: 1.41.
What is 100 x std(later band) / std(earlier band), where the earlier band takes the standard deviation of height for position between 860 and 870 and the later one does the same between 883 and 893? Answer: 202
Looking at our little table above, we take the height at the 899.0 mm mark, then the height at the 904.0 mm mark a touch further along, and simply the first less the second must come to 0.11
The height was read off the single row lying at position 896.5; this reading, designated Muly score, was 1.628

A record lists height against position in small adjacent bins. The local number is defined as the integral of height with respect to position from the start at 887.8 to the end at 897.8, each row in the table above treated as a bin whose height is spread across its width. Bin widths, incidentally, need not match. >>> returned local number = 16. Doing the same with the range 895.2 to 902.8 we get 12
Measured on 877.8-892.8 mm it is 20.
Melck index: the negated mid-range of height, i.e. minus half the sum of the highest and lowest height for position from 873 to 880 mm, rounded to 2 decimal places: -1.23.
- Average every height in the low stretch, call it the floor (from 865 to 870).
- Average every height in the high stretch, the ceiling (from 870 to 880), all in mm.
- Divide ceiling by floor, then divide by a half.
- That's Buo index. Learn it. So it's 1.74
